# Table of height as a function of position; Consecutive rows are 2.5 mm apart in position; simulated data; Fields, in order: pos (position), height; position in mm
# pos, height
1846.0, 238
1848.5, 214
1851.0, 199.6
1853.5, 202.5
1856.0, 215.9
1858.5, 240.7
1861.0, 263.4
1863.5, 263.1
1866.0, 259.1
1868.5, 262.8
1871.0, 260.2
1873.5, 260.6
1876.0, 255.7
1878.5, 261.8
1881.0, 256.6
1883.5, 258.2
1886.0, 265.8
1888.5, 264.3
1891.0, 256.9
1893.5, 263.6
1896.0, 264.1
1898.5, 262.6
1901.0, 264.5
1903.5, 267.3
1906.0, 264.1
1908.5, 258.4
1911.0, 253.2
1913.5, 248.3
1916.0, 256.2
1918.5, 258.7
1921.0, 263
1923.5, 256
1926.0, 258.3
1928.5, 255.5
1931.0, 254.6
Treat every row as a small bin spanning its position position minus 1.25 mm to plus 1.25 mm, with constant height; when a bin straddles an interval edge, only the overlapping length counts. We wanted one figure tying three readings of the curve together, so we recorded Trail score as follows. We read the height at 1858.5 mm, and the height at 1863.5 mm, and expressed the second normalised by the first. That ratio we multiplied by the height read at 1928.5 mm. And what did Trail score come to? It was 279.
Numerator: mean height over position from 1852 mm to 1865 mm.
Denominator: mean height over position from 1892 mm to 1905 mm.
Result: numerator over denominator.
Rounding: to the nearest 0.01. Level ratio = 0.90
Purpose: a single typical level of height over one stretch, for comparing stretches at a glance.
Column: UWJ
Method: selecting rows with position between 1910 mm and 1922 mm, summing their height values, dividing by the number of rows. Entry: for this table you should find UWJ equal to 256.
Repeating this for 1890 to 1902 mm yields 262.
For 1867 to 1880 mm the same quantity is 260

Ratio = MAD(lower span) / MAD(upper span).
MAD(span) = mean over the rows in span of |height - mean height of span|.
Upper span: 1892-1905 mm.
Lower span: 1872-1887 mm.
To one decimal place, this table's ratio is 2.5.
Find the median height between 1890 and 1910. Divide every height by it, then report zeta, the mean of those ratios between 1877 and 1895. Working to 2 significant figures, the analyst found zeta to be 0.99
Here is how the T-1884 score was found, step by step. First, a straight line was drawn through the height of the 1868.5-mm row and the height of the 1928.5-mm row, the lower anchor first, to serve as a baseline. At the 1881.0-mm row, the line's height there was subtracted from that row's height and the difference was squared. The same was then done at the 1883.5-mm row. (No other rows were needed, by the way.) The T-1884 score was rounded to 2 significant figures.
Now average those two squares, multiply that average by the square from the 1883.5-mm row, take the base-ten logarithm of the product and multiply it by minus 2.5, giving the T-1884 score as -5.1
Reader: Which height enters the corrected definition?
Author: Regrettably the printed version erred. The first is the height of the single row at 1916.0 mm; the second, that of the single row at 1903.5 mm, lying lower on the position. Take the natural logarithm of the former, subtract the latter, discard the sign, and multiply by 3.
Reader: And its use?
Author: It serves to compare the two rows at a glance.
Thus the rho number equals 785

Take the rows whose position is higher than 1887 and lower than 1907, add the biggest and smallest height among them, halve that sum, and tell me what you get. 262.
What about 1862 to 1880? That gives 259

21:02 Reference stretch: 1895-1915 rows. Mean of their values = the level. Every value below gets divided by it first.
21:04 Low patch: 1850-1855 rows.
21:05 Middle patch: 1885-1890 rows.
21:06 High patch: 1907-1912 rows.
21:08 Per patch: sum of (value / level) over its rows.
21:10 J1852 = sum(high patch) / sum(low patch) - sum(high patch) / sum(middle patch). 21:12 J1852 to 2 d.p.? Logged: 0.31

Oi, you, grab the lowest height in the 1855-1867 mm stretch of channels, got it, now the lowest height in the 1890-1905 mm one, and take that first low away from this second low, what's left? 41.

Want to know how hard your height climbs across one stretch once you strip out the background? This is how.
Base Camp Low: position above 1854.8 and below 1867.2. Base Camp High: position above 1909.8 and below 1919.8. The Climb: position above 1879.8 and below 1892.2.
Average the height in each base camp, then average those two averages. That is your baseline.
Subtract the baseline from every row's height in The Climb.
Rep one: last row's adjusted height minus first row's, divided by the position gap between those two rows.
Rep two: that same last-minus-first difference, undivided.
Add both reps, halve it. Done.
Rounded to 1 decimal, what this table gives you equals 0.2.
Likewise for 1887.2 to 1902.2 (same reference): 0.1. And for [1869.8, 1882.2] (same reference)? -2.0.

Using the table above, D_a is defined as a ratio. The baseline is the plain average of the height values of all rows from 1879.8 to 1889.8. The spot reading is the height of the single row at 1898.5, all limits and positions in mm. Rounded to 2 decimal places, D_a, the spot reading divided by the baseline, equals 1.01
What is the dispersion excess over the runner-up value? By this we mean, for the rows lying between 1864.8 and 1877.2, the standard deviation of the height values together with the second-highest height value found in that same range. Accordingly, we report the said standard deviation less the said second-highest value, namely -258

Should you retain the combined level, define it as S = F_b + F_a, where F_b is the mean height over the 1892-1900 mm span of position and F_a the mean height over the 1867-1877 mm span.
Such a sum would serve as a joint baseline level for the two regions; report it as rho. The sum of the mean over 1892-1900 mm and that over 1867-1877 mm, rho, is 523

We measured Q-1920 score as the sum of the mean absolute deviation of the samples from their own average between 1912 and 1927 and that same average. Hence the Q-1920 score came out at 260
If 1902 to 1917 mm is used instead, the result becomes 263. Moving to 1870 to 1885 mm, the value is 261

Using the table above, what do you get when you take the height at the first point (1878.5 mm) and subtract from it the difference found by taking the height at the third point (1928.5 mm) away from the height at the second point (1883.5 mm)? 259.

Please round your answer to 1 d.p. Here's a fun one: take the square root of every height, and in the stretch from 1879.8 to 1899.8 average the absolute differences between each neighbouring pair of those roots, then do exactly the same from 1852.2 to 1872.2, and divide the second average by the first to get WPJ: 2.8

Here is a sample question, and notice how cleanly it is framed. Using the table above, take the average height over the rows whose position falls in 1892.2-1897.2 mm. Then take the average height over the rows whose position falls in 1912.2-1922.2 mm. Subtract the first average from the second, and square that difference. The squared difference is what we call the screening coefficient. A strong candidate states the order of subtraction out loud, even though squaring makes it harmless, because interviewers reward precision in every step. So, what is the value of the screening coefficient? 53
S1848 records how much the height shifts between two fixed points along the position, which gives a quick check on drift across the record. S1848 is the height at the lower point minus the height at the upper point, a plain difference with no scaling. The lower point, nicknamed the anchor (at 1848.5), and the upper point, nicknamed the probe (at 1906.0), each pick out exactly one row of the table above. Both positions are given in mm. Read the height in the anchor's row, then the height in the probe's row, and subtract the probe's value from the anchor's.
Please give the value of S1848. -50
